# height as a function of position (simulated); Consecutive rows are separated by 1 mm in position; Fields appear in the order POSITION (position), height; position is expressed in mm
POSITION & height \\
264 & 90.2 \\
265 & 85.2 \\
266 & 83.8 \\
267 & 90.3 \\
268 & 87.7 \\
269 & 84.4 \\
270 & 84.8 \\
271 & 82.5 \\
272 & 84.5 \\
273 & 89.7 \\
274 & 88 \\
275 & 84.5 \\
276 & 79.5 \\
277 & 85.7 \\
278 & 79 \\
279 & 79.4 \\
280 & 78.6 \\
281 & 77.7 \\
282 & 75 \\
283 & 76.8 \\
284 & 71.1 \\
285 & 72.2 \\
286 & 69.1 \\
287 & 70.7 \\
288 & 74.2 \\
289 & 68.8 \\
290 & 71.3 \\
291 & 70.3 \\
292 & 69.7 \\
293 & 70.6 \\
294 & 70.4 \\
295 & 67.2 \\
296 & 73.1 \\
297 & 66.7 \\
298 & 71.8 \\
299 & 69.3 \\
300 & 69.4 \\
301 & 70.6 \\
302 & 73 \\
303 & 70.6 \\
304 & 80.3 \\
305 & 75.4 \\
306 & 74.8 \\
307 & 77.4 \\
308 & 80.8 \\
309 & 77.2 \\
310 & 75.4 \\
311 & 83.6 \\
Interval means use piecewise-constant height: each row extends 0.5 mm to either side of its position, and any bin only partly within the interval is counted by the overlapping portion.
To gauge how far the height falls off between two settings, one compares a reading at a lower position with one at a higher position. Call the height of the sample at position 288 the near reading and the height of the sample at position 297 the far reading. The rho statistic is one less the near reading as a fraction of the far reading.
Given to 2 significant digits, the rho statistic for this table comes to -0.11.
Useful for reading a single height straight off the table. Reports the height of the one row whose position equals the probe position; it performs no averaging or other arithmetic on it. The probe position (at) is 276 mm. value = 79.5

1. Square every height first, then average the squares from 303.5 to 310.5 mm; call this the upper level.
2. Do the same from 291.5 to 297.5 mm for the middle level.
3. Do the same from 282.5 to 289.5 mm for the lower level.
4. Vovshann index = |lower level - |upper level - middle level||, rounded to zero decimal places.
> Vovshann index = 4035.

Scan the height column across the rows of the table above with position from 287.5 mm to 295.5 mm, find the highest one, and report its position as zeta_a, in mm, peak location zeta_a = 288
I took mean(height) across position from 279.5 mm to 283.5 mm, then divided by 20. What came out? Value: 3.85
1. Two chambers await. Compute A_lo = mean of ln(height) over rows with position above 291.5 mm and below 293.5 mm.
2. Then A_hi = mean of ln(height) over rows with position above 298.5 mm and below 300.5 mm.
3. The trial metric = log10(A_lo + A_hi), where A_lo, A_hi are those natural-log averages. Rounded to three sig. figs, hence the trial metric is 0.929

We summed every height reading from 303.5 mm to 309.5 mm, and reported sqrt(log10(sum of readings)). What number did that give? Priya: 1.63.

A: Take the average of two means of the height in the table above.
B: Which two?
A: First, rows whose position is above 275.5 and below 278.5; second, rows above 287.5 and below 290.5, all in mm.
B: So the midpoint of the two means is 76.4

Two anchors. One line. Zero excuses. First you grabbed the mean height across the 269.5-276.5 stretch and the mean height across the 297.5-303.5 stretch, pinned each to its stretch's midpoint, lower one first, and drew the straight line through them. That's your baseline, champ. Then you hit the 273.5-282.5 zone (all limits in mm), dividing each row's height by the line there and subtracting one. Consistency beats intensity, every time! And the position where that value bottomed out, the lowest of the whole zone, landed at 282 mm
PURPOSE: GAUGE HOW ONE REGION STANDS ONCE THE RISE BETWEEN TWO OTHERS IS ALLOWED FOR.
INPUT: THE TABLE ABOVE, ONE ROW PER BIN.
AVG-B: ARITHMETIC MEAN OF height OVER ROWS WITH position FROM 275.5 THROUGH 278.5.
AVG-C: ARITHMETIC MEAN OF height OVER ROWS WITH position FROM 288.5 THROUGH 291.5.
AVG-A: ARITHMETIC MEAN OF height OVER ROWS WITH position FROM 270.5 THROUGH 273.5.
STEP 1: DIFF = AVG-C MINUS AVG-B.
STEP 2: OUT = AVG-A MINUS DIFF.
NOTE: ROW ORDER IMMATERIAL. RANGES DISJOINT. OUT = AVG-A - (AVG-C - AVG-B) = 97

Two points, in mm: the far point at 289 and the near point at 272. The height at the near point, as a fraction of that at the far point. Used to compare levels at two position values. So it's 1.23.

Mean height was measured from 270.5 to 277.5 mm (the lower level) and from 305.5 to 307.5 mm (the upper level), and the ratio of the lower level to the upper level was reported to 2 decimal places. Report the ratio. 1.12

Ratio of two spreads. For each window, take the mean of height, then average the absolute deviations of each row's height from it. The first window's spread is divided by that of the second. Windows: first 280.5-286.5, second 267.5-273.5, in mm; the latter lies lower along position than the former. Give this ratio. 1.38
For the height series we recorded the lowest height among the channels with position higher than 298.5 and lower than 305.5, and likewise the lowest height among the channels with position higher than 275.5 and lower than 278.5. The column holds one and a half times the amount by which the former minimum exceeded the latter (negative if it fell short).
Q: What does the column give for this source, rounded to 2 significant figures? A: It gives -15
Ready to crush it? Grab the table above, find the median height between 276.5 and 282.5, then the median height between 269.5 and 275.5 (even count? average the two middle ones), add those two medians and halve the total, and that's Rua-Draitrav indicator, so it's 81.7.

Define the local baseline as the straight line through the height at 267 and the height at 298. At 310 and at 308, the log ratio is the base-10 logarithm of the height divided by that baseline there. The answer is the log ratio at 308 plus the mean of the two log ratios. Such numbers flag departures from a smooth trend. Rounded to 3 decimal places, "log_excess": 0.167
